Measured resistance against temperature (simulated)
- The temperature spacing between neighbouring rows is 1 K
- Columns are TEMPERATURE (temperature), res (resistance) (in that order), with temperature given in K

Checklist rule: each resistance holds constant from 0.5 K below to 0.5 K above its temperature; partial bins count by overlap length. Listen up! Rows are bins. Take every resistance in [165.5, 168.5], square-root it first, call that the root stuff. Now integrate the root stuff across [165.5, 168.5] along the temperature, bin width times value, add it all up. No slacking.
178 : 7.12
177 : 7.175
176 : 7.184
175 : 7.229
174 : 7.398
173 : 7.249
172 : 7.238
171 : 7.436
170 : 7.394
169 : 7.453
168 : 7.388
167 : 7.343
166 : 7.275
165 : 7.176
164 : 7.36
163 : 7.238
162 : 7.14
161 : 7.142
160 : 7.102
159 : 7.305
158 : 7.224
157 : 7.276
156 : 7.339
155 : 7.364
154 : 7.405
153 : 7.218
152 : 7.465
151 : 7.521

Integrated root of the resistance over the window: 8.13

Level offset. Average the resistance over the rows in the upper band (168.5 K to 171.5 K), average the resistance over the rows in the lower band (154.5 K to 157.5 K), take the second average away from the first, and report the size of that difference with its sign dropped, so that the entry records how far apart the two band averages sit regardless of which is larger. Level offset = 0.101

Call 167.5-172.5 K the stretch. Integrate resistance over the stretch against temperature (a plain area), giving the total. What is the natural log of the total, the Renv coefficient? 3.61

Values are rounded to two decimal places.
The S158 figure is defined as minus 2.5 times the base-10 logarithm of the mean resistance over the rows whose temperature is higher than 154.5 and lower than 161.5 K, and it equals -2.15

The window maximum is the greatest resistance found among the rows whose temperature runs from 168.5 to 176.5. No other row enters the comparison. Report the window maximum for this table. 7.453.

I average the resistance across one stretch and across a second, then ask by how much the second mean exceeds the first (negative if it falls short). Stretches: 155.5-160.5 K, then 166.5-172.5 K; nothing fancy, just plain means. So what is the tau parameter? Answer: 0.13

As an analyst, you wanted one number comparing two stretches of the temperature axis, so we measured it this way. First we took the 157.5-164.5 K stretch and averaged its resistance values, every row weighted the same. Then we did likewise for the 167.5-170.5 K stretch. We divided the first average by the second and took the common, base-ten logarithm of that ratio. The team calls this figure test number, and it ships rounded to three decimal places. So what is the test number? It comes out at -0.012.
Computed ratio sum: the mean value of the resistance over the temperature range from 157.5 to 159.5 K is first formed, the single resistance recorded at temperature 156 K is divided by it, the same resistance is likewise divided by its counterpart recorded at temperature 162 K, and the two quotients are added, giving 2.04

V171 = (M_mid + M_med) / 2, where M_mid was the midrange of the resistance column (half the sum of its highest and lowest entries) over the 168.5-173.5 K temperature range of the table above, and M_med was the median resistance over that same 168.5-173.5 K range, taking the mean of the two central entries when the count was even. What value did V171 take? 7.37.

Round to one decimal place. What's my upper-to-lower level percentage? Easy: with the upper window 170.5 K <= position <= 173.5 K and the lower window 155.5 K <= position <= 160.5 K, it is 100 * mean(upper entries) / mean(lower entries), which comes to 100.8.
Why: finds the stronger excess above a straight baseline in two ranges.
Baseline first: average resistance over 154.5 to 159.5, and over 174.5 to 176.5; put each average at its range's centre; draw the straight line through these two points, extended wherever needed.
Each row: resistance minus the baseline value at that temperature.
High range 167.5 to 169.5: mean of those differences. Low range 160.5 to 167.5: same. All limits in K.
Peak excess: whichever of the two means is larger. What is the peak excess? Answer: 0.18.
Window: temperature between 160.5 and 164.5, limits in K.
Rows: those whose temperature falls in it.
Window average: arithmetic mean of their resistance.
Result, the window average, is 7.220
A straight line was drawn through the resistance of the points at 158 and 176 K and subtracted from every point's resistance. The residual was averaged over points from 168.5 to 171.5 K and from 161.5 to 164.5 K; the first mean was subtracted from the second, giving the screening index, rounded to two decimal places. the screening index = -0.20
